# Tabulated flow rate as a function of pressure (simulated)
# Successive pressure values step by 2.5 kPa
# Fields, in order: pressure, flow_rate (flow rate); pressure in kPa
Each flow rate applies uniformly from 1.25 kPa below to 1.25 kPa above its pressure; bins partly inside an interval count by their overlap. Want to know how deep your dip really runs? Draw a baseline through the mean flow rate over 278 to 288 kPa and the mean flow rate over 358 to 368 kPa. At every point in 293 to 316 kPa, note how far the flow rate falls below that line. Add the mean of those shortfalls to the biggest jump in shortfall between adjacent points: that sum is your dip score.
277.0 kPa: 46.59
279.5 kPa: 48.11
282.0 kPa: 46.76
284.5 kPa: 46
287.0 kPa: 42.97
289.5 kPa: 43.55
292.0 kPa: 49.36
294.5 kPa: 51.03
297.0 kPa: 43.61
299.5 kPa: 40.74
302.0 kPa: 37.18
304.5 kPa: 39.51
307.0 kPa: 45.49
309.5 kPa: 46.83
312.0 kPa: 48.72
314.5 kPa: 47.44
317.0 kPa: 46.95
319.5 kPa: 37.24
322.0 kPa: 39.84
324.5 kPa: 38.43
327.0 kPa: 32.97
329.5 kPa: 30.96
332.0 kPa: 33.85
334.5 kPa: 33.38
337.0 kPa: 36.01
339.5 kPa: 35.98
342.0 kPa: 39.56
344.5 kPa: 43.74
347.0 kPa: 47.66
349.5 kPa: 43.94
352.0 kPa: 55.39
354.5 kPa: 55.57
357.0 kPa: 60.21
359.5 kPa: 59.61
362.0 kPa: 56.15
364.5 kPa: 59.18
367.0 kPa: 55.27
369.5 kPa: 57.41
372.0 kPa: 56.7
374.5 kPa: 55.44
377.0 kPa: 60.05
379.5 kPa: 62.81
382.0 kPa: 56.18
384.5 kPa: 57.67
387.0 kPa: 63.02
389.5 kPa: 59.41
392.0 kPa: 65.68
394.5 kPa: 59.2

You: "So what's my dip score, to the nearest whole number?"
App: 12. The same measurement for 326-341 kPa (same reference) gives 22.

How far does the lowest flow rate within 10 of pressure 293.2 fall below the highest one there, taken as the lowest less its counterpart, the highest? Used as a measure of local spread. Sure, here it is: -14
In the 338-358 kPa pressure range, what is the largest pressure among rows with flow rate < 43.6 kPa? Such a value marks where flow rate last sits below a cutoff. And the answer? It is 342.0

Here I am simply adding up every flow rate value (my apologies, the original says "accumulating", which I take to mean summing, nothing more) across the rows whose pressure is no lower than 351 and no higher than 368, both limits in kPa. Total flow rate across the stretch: 401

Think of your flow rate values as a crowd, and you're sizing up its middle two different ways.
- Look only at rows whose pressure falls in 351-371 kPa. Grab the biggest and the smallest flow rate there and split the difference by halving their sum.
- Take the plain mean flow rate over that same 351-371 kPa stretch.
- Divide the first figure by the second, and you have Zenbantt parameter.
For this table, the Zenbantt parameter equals 1.01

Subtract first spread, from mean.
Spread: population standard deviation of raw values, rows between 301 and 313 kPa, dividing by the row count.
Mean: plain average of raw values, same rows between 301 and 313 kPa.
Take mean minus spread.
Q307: 39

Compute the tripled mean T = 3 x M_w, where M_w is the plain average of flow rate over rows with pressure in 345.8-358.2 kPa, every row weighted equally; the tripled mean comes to 158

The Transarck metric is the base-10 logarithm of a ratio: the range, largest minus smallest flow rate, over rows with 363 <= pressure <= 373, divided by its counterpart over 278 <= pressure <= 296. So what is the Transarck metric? -0.31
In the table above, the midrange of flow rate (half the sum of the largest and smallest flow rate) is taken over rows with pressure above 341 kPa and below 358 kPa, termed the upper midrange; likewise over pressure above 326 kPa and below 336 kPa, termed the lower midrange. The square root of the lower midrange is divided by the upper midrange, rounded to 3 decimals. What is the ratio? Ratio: 0.114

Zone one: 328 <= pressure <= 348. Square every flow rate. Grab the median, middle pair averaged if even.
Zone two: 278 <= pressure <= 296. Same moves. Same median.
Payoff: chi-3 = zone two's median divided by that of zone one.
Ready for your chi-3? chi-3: 1.69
